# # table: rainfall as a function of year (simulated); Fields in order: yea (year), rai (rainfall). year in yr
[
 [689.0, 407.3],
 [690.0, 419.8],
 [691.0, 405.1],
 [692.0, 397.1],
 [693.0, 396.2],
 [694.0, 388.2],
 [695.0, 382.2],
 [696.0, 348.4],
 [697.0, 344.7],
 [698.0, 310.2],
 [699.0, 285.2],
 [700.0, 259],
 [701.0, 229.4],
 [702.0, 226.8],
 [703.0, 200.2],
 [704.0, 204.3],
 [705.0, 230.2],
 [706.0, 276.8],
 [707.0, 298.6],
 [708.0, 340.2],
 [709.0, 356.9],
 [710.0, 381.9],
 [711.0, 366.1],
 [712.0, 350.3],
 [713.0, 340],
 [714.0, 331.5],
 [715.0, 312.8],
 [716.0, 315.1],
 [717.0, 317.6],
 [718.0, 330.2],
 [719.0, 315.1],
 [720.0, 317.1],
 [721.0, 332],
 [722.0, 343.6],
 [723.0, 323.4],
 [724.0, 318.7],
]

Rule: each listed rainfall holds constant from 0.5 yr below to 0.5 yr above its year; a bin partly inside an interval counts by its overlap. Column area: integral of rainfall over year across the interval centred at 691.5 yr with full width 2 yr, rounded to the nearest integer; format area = 802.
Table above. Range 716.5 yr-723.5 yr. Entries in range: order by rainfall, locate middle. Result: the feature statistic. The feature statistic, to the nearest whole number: 323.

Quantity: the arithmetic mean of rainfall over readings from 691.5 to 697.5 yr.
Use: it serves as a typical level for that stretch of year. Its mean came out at 376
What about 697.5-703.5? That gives 252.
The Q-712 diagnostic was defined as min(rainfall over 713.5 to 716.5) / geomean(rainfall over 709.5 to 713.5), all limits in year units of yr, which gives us 0.87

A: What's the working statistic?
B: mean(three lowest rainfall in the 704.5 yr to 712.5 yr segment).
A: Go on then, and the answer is 269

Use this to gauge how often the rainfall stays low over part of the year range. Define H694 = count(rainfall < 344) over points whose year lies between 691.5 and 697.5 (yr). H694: 0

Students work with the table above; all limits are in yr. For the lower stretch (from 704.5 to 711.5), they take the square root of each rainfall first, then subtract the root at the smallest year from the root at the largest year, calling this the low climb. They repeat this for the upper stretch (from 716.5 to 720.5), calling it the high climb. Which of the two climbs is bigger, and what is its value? 4.0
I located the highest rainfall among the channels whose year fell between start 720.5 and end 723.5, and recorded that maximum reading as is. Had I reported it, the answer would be 343.6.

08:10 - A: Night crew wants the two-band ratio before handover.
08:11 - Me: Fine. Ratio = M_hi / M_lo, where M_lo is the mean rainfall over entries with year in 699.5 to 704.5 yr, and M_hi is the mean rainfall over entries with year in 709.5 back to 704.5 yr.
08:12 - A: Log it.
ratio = 1.3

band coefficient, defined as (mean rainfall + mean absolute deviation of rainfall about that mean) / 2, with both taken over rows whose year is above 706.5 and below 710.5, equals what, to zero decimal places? 185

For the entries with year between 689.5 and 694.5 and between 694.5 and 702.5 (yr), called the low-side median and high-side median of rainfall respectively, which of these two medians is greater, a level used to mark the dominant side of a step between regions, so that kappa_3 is 397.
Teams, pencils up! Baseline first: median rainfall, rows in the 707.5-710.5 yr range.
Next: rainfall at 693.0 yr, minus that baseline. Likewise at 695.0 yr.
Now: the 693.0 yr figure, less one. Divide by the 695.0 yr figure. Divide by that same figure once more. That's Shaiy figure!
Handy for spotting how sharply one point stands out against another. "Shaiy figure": 0.060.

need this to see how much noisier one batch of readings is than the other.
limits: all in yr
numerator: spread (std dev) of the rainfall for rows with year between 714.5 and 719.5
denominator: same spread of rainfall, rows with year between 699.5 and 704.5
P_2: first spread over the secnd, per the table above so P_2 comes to 0.3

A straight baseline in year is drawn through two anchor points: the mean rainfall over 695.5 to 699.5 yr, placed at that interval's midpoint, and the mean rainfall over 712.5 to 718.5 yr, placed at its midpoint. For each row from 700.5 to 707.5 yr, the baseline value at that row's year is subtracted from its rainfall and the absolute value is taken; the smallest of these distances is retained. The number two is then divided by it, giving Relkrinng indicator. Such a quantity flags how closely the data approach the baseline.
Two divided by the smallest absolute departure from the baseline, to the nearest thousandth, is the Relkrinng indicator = 0.081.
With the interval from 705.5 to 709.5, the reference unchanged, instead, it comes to 0.120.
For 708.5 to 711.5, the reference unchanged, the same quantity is 0.060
